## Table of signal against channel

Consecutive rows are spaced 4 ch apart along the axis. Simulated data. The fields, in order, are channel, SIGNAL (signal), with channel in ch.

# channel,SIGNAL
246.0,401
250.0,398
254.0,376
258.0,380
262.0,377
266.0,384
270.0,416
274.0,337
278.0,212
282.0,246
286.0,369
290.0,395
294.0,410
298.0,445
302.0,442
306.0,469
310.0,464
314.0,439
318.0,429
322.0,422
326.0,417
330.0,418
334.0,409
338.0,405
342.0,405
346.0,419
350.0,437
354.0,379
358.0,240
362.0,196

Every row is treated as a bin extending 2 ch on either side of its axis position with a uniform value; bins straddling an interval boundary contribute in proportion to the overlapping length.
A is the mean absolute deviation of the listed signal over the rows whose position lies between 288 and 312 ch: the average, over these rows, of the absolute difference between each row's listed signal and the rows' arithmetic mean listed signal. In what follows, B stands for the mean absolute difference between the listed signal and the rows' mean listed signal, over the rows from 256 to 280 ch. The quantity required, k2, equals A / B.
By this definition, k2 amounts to 0.5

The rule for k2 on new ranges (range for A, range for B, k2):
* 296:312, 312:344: 1.3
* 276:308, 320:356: 6.4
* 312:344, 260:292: 0.2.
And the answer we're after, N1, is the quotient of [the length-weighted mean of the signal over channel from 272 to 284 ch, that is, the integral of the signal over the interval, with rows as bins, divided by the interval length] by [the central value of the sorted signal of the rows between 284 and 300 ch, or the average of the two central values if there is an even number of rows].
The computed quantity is 0.66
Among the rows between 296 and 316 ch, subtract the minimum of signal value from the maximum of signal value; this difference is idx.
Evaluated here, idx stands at 30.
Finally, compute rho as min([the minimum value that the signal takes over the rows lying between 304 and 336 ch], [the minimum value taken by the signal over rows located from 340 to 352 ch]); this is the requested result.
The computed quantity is 405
